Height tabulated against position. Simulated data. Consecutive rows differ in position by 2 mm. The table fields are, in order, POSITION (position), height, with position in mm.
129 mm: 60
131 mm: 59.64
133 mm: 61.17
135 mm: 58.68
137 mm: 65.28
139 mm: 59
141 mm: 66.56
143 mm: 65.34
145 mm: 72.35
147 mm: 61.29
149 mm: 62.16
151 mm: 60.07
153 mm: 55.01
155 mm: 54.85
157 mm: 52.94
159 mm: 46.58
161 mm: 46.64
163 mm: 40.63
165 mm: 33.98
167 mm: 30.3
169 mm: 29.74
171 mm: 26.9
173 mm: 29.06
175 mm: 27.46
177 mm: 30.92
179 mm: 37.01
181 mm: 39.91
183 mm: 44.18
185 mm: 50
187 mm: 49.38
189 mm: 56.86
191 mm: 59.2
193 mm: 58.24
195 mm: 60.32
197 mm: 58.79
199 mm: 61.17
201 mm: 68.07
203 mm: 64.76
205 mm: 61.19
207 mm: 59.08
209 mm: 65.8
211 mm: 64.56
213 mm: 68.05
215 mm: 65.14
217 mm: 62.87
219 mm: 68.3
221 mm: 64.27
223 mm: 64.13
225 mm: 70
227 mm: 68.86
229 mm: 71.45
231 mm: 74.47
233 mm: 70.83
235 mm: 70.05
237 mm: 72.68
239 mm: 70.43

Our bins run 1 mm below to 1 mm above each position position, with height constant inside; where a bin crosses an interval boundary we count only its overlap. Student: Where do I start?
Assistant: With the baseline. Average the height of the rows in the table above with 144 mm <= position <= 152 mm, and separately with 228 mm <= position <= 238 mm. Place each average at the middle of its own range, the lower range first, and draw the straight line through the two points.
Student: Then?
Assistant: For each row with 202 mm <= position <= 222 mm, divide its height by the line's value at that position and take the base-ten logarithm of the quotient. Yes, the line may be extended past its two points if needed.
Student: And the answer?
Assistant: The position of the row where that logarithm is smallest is 207 mm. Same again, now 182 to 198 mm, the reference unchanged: 183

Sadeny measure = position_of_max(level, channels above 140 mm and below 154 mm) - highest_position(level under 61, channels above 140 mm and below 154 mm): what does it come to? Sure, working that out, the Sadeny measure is -8 mm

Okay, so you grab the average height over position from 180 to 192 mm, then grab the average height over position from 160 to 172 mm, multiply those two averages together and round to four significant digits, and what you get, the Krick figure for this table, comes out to 1732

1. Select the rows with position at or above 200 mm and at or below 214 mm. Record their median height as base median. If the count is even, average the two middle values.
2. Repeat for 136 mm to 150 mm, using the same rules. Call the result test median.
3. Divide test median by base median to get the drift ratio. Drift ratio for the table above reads 1.0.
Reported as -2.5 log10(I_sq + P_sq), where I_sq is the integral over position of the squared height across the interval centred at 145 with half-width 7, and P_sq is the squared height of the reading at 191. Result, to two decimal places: -11.96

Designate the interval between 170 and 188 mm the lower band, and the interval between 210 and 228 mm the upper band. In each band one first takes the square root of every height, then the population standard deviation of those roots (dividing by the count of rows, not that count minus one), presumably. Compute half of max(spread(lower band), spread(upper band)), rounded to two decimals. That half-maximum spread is 0.35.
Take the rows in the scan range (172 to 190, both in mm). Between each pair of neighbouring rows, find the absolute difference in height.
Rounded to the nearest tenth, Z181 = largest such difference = 7.5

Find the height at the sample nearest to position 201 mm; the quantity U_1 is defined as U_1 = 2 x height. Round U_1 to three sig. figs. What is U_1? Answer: 136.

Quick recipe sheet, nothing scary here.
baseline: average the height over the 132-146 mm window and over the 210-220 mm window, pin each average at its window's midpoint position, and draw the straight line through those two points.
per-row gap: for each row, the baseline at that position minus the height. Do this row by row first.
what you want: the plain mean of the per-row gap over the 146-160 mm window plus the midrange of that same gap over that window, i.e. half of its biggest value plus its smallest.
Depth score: 18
